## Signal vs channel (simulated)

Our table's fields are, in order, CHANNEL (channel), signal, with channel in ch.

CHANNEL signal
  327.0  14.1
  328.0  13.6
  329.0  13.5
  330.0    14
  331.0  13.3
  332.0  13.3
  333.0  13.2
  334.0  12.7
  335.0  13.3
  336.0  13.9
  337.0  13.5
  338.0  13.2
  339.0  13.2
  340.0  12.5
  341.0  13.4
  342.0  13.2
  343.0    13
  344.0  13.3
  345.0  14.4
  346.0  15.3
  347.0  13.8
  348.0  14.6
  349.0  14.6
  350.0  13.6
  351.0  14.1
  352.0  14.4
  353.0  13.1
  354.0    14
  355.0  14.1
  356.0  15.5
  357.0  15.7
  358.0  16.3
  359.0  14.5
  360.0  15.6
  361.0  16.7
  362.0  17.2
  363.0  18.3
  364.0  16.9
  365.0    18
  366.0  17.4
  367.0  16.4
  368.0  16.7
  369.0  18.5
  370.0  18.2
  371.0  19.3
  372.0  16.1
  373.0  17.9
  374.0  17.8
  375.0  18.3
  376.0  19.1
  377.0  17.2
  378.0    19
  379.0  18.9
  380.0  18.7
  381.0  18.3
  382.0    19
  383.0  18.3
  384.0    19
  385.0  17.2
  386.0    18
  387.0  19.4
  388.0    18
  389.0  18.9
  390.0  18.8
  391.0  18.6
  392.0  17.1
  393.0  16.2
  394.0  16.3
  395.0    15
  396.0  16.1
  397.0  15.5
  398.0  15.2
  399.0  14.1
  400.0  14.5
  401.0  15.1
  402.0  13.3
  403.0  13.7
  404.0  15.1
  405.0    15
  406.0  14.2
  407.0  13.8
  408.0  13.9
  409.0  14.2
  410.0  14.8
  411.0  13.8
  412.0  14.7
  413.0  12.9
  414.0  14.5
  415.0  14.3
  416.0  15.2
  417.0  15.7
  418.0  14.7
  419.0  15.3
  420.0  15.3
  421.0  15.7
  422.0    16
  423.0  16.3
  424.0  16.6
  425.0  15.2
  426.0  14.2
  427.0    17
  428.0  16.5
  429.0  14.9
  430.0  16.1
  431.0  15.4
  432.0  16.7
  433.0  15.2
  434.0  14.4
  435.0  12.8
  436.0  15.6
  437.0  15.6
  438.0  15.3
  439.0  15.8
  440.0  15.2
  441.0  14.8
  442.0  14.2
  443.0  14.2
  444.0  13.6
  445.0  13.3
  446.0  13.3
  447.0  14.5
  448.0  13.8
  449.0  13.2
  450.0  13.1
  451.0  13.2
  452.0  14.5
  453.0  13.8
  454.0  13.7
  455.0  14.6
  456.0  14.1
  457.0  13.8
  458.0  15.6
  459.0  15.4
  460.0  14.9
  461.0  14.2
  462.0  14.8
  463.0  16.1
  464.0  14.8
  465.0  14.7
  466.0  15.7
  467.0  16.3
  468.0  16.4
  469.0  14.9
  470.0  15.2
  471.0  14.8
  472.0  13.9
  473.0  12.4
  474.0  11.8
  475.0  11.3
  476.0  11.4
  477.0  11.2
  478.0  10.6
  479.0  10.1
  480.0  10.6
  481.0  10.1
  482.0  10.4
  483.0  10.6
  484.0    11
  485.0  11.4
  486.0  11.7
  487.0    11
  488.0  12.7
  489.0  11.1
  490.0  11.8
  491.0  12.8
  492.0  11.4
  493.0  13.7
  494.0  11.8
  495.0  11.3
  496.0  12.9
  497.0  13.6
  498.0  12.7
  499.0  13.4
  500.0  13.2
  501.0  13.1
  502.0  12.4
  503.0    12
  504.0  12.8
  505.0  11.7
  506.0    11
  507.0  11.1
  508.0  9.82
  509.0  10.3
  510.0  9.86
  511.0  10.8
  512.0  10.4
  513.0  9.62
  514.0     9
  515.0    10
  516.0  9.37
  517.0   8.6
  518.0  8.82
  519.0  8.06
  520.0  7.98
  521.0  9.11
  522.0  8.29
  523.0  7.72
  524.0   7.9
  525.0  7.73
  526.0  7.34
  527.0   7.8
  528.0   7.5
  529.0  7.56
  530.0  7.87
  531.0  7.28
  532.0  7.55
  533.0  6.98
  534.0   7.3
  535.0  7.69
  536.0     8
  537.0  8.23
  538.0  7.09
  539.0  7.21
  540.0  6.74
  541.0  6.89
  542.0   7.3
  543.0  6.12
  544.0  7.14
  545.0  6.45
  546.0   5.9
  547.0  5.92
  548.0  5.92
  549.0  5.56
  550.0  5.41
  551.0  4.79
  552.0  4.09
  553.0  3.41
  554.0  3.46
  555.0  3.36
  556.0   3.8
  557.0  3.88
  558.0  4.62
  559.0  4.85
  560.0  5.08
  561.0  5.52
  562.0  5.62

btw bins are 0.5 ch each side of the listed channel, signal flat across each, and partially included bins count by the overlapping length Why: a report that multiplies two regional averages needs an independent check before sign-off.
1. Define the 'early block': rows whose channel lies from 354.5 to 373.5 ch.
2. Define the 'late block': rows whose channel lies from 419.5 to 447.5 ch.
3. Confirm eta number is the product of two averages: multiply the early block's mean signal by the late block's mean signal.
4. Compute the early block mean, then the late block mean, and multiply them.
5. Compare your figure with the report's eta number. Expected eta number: 254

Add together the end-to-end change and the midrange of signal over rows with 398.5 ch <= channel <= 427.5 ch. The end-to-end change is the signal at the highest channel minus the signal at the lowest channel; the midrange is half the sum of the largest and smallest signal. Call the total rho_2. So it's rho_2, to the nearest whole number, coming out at 18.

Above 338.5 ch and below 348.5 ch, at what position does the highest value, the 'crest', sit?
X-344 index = 346.0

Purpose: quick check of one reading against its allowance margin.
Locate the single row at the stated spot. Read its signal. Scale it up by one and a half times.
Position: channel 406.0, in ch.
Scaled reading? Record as 21.3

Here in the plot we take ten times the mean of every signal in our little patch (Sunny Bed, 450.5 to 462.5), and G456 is 144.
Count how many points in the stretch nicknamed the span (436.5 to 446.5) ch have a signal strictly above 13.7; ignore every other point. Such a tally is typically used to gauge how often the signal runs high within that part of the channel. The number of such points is 7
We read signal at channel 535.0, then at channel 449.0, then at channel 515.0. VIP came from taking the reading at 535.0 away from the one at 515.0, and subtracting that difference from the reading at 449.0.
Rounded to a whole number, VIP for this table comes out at 11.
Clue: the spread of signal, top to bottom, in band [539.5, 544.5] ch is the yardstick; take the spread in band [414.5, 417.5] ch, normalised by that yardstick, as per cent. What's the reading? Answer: 119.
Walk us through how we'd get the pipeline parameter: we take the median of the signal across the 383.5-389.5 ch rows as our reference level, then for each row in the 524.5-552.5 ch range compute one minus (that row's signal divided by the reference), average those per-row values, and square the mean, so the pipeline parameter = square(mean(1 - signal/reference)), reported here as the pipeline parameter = 0.40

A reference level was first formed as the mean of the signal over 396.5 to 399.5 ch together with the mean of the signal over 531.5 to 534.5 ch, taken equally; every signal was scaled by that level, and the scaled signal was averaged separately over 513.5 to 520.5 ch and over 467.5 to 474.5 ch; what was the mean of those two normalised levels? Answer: 1.04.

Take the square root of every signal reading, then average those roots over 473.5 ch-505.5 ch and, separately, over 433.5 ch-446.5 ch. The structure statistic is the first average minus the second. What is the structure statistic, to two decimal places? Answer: -0.37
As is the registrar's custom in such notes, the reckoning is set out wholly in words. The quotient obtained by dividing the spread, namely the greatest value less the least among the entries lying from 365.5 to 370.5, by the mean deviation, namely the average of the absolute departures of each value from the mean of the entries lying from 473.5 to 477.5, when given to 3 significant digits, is 11.2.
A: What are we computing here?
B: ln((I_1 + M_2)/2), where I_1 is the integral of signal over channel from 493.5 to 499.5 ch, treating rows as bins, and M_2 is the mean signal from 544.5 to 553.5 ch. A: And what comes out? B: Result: 3.7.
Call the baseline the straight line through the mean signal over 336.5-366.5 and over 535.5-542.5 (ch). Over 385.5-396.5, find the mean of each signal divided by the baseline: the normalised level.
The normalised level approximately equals 1.32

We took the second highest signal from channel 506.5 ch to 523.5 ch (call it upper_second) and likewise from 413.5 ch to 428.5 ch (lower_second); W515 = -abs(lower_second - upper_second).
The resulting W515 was -5.8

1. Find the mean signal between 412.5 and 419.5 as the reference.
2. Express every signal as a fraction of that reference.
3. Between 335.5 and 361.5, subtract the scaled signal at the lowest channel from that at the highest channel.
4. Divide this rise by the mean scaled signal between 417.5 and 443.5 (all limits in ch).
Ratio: 0.2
